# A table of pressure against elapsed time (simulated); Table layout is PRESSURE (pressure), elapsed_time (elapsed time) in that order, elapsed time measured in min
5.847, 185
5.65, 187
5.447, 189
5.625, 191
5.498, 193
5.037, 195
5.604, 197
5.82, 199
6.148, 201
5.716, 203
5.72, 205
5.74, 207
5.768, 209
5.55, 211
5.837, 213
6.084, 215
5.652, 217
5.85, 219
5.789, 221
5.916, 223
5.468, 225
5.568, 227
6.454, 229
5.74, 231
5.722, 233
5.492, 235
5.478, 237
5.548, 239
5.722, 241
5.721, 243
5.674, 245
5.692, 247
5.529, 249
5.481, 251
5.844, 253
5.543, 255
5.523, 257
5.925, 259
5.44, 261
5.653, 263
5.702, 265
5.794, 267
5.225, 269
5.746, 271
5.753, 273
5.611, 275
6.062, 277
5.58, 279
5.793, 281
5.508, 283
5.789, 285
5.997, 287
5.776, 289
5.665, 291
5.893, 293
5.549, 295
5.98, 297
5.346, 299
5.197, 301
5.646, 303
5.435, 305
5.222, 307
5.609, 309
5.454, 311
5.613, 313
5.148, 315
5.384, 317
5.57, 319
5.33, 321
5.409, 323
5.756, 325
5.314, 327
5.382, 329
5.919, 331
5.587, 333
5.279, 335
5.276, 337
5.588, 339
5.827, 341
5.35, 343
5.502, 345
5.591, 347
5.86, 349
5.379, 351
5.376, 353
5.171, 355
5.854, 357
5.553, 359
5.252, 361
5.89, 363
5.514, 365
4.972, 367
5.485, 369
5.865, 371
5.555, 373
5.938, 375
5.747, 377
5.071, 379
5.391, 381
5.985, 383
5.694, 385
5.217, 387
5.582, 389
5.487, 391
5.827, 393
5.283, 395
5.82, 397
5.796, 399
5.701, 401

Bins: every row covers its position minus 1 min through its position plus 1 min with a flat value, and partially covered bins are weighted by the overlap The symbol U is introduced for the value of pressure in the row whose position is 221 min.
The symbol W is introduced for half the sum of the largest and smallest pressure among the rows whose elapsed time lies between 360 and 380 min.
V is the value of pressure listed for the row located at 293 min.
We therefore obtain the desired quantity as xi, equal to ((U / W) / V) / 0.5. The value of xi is 0.360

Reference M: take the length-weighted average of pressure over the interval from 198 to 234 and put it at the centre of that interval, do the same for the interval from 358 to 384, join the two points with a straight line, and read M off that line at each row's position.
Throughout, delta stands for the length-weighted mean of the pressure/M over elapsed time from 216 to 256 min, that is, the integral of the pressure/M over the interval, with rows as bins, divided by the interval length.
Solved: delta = 0.986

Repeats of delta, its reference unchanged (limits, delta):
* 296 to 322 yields 0.965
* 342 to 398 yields 0.998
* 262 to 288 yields 0.999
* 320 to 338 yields 0.973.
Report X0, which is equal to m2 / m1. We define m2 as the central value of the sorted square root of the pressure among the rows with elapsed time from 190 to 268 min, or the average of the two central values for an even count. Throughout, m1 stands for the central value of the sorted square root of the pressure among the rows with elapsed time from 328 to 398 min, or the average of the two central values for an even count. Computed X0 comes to 1.013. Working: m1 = 2.36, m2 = 2.39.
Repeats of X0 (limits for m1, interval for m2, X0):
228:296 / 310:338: 0.973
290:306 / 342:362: 0.986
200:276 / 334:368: 0.981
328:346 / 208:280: 1.018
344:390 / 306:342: 0.989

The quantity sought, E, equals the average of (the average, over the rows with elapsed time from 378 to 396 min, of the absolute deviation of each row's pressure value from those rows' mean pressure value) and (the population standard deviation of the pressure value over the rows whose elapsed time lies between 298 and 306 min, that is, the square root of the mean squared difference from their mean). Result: 0.20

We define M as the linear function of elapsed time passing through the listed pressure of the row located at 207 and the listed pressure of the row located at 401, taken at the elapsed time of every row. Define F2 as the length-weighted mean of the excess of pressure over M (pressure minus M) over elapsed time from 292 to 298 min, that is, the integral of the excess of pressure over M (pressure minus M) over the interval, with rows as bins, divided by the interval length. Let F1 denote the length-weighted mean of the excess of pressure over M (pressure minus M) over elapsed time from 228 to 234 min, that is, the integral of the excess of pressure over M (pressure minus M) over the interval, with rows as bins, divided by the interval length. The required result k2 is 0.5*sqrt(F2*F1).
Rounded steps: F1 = 0.24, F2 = 0.09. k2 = 0.071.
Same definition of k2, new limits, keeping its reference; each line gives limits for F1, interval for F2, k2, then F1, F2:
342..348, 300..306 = 0.131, -0.23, -0.29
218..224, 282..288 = 0.034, 0.11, 0.04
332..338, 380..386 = 0.035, -0.33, -0.01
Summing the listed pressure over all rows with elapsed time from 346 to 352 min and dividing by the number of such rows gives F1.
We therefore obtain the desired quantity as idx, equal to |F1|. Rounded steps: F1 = 5.61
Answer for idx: 5.61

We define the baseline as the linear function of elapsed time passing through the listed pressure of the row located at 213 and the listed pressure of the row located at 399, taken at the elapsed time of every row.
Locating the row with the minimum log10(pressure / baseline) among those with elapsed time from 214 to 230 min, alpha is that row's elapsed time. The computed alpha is 225 min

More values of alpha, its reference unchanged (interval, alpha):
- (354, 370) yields 367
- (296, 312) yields 301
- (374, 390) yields 379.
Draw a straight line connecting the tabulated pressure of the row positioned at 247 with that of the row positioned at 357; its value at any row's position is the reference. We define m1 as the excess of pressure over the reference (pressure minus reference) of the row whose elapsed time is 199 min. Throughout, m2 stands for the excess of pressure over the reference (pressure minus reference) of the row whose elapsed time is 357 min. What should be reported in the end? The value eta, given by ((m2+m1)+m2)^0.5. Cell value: 0.45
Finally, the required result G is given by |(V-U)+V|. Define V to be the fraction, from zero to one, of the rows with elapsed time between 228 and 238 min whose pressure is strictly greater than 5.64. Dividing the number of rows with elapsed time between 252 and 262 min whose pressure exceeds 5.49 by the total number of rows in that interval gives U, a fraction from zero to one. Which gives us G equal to 0.40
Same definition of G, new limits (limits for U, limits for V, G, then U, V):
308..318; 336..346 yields 0.00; 0.40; 0.20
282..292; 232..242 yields 0.20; 1.00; 0.40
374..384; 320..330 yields 0.20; 0.60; 0.20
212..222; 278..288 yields 0.20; 1.00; 0.60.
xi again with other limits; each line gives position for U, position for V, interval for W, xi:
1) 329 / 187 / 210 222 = 0.328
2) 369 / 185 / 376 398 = 0.339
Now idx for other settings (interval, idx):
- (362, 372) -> 5.55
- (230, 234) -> 5.73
